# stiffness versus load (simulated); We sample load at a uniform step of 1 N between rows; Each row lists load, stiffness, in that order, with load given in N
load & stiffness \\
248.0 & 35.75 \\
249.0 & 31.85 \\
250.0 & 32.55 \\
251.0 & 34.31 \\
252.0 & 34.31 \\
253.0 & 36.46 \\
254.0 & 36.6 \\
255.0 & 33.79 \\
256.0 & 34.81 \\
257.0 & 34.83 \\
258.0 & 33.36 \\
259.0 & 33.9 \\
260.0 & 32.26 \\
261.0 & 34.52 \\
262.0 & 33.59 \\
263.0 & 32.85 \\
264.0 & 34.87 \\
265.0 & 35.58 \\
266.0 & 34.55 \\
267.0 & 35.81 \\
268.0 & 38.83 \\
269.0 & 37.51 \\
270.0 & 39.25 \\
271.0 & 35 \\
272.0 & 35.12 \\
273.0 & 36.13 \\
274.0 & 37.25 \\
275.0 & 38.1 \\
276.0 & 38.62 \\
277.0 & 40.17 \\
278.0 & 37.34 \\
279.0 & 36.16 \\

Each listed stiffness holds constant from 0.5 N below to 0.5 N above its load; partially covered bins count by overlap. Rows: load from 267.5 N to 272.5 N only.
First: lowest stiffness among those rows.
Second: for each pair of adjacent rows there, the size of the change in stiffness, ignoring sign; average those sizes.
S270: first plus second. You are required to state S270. 36.9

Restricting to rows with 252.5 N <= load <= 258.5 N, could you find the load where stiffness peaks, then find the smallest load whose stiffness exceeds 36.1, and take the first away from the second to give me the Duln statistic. -1 N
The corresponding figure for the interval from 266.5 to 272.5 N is -2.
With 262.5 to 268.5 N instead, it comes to 0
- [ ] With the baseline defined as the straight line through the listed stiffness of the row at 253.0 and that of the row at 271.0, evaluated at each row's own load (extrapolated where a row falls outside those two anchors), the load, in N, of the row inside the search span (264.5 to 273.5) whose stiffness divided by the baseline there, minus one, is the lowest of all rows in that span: 266.0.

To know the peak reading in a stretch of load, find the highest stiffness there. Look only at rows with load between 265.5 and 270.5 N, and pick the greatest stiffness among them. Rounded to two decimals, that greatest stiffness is 39.25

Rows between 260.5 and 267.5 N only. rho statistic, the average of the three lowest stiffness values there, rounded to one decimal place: 33.7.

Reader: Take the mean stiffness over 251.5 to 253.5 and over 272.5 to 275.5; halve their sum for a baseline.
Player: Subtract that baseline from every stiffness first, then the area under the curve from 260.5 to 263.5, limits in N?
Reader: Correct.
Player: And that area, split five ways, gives -1.6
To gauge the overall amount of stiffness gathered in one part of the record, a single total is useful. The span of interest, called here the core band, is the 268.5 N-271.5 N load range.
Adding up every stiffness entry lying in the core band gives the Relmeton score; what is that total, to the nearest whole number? 112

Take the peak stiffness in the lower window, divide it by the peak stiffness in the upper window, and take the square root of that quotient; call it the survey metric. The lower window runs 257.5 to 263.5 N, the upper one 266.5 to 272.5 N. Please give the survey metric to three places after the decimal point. 0.938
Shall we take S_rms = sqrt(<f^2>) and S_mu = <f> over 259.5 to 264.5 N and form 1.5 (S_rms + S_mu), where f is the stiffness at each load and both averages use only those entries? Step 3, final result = 101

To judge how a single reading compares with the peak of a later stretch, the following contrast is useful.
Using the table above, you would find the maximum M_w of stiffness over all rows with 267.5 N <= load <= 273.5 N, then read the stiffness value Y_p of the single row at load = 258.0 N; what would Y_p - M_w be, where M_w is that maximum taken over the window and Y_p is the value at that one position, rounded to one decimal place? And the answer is -5.9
